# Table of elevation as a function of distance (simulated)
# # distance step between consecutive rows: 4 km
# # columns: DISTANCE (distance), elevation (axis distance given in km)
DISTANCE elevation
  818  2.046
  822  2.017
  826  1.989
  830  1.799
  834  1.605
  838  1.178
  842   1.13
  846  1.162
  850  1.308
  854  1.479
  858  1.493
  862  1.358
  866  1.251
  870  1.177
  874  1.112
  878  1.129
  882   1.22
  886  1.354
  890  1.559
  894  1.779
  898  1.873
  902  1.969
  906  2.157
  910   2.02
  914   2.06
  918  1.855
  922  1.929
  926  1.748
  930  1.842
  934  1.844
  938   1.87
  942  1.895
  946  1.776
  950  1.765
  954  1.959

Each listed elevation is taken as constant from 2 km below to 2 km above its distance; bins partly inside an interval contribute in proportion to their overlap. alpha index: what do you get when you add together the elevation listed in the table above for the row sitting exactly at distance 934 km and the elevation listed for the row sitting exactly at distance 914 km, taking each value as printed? 3.9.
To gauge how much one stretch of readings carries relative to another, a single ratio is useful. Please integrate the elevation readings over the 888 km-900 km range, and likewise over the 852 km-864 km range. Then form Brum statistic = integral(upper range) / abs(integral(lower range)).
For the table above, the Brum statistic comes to 1.2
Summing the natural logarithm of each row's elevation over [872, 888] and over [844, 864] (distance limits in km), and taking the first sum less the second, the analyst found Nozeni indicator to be -0.8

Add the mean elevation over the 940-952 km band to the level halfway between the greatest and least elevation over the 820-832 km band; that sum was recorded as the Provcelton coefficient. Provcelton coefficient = 3.7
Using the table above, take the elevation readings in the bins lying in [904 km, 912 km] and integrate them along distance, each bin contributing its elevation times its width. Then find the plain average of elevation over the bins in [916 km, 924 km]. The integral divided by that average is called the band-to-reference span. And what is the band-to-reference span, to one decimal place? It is 8.8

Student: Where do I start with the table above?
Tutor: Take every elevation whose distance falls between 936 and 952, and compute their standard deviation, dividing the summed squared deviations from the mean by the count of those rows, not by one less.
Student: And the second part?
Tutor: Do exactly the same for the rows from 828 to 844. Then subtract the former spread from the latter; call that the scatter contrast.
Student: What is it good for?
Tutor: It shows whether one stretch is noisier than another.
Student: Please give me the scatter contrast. 0.23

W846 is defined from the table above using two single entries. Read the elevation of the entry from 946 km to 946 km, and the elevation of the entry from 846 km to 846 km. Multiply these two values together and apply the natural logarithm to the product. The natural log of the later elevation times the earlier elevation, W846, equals 0.72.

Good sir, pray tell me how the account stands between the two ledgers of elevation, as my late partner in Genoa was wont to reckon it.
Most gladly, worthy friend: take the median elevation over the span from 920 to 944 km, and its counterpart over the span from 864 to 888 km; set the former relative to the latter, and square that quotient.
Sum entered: 2.4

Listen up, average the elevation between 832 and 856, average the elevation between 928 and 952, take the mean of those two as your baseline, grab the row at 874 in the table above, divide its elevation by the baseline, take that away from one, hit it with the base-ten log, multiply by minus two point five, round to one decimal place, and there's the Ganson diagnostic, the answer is 1.3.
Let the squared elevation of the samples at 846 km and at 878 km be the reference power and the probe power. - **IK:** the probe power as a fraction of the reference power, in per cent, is 94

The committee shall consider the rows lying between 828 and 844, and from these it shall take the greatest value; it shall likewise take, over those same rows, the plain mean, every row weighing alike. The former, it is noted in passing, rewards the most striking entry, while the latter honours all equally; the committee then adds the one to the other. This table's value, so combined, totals 3.2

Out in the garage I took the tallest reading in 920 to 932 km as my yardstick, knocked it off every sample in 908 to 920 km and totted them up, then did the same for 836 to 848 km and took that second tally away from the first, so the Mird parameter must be 2.5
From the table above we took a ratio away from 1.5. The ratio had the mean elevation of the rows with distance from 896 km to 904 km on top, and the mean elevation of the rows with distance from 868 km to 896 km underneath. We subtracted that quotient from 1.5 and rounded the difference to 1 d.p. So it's 0.1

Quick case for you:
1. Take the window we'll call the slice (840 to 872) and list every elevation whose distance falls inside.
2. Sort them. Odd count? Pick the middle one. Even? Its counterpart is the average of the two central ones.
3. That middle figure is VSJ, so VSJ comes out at 1.3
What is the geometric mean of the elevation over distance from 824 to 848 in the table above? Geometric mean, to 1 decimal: 1.4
